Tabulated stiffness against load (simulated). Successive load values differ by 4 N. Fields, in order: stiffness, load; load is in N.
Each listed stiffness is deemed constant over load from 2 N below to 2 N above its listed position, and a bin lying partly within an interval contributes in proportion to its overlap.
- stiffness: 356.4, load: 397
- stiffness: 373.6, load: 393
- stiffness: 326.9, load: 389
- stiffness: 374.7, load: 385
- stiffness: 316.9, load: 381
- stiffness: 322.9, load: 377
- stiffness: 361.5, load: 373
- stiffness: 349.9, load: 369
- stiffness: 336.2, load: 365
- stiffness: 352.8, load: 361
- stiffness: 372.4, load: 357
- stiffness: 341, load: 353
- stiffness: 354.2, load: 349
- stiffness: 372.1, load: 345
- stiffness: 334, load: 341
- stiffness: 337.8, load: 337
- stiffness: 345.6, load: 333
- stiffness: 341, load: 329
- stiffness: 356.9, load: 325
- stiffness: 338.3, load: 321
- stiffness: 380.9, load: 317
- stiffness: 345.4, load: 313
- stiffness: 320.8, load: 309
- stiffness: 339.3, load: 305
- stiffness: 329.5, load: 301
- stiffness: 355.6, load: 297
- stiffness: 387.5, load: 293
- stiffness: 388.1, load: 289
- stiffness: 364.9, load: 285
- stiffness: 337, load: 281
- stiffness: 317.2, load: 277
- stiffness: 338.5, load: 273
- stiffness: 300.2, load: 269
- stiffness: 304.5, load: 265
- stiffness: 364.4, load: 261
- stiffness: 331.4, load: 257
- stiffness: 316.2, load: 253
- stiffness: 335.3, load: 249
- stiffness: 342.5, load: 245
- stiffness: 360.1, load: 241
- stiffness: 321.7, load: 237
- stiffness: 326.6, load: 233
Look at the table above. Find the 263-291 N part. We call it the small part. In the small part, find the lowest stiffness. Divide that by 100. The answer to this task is 3.00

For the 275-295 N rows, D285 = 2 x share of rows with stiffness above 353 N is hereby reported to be 1.20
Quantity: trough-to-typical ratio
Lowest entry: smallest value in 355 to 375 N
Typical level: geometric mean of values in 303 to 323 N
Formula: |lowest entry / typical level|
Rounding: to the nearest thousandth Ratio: 0.976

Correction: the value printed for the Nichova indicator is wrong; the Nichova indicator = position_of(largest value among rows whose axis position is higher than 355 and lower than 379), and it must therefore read 357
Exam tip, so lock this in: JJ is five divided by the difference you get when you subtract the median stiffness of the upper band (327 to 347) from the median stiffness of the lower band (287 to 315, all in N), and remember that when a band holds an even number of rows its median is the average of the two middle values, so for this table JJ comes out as 1.1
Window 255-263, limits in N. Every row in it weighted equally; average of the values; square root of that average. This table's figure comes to 18.7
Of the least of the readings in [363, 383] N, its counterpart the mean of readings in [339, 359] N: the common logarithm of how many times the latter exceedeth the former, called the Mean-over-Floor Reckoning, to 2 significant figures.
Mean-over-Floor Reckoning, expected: 0.049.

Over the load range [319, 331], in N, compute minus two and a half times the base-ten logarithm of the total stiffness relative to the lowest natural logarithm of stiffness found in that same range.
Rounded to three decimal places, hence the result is -5.626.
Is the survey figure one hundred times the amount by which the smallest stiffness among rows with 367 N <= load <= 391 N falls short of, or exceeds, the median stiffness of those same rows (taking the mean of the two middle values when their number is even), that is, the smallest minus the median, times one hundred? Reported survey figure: -2150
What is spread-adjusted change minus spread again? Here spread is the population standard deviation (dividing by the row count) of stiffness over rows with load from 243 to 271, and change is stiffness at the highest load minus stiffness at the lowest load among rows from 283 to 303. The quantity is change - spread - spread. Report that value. -77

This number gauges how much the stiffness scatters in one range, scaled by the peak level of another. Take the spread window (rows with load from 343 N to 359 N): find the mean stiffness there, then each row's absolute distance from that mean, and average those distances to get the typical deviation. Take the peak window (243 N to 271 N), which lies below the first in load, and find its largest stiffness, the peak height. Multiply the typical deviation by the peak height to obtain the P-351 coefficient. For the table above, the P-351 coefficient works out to 4491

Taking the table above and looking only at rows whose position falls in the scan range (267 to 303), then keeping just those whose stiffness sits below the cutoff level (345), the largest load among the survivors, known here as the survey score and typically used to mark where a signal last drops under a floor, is 301 N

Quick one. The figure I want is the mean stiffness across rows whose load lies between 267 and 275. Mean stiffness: 319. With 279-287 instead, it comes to 351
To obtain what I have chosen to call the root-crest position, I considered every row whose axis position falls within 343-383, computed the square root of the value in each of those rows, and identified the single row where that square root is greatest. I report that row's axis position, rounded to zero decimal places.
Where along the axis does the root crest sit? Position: 357 N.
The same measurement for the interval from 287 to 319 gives 289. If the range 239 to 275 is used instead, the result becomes 261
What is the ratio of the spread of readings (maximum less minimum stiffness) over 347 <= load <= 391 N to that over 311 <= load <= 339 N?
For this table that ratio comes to 1.3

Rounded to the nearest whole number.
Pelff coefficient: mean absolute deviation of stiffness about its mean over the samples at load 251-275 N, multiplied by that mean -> 6159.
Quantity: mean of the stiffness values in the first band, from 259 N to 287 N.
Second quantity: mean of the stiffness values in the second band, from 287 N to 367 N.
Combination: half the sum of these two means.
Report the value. 342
